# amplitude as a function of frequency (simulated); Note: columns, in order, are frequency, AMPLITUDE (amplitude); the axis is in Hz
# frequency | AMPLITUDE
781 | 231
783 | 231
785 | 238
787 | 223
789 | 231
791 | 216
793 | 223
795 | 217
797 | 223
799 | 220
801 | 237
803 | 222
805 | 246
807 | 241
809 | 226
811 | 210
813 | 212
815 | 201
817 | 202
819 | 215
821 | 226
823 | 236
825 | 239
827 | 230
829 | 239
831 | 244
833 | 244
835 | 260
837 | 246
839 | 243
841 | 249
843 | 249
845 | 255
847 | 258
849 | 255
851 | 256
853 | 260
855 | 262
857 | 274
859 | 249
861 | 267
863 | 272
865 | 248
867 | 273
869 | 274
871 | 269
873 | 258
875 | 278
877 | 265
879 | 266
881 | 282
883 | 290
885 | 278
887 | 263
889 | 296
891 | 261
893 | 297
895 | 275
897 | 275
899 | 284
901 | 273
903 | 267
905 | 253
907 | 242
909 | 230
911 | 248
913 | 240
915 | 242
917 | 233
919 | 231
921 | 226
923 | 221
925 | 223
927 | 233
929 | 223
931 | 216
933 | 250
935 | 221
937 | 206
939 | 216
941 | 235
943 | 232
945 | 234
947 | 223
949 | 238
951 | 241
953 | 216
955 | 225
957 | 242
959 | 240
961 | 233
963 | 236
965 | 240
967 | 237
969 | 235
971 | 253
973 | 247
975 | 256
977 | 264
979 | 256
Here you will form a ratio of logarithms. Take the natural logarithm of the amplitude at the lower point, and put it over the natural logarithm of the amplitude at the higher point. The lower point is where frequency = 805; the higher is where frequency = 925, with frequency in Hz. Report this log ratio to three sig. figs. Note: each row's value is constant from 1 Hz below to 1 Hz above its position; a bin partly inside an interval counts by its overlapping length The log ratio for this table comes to 1.02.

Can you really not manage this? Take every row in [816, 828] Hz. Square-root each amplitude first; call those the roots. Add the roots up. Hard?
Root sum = 90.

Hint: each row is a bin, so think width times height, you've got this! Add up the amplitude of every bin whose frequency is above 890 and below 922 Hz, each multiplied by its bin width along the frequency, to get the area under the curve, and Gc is 8154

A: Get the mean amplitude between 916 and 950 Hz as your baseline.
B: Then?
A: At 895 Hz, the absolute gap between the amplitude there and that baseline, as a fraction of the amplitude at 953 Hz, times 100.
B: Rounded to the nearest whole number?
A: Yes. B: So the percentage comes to 22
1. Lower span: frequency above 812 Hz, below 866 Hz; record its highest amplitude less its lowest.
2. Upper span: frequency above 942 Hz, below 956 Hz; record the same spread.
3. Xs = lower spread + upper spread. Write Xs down 98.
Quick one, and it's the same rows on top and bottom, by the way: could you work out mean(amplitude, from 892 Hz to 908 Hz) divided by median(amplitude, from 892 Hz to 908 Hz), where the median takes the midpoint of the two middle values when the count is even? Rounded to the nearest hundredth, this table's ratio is 0.99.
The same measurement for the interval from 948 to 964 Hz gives 0.99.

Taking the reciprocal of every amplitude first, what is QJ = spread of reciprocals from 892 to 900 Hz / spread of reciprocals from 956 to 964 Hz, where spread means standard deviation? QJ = 1.8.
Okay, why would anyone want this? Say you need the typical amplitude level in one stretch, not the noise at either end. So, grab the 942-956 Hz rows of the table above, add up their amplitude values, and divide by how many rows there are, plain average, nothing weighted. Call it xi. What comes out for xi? 230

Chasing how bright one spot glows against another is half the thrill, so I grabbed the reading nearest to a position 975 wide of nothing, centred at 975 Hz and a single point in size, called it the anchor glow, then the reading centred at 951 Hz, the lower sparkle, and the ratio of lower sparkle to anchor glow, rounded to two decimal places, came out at 0.94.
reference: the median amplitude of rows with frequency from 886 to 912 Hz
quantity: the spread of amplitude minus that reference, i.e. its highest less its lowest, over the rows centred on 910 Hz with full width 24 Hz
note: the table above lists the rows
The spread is 58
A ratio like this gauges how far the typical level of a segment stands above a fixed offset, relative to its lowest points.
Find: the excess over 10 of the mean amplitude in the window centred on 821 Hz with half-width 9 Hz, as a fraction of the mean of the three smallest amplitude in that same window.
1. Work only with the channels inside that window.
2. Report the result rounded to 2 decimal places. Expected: 1.04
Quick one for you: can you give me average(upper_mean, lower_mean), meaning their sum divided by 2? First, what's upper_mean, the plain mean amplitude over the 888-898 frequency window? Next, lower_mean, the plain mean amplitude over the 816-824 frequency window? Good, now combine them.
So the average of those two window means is 250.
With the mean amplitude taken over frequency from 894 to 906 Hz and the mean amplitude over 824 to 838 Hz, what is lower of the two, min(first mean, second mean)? 243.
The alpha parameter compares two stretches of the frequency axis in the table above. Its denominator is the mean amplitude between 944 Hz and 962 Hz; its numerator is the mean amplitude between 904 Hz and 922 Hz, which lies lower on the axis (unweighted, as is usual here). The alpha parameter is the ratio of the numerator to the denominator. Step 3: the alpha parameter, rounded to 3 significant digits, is 1.03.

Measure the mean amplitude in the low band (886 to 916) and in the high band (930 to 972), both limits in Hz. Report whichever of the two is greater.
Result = 263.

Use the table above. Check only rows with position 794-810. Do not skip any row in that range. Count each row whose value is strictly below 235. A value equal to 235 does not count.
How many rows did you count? 5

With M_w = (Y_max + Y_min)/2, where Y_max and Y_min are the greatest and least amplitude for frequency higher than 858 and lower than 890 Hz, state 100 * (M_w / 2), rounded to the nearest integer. 13600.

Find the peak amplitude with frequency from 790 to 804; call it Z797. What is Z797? 237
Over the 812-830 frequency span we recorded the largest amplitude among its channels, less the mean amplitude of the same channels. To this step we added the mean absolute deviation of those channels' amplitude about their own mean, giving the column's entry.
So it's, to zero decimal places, 30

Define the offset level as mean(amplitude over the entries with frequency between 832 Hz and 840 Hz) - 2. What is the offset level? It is 246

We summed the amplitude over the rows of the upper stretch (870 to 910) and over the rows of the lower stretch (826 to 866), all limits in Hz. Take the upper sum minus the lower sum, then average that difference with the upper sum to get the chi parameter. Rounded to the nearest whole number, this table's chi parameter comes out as 2872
